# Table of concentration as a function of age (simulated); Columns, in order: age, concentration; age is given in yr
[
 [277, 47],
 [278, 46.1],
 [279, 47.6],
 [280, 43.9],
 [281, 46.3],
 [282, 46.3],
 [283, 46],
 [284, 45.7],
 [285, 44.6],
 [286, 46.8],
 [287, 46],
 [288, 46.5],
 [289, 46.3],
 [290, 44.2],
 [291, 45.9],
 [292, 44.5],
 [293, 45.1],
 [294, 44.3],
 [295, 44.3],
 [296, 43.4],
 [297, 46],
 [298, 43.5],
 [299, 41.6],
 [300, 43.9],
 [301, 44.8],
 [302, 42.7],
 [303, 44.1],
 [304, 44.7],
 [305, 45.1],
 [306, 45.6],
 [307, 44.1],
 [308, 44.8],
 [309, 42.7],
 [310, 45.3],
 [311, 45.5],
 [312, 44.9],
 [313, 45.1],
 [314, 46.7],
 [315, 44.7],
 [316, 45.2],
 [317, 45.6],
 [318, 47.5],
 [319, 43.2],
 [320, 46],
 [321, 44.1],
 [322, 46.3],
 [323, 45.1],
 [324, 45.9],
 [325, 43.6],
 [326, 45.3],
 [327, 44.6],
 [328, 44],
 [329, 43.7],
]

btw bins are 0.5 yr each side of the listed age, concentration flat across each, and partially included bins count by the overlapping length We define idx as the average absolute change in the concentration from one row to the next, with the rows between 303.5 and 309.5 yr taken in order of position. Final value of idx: 1.04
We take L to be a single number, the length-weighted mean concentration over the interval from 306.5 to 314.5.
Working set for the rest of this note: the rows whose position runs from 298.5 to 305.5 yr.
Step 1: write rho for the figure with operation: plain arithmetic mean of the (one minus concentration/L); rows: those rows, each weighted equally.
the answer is 0.023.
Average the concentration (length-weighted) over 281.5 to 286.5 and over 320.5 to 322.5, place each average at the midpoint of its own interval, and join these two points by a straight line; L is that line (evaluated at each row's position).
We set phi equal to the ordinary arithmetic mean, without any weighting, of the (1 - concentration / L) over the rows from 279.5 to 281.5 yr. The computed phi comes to 0.018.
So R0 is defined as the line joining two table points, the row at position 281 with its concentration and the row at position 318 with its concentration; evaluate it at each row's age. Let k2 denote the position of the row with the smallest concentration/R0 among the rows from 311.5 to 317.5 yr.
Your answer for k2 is 315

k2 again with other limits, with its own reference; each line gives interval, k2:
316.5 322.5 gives 319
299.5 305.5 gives 302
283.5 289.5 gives 285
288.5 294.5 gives 294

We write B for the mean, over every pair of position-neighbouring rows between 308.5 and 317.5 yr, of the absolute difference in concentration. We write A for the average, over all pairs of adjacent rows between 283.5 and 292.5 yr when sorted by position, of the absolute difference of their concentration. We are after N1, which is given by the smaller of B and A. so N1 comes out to 1.0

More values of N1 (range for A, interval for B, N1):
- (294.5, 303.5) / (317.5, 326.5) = 1.8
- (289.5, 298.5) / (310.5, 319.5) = 1.3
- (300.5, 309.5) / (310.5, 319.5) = 1.2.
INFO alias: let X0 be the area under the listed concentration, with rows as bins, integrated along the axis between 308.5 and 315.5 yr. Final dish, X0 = 315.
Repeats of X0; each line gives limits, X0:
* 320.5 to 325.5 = 225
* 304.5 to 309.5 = 222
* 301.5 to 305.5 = 177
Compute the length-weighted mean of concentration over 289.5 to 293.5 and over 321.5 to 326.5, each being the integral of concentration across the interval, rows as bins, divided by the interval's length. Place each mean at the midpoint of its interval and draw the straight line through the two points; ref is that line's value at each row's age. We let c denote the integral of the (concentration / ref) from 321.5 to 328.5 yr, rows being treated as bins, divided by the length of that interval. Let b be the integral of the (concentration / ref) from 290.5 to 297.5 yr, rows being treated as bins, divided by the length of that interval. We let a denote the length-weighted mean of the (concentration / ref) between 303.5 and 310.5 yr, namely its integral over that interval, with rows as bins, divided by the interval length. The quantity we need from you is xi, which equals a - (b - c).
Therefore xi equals 0.99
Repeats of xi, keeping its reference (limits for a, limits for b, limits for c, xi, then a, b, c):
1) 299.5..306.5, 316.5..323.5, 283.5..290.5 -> 1.00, 0.99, 1.004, 1.02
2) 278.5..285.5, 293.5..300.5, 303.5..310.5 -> 1.04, 1.02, 0.975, 0.99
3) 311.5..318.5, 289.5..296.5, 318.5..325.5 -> 1.01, 1.01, 0.991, 0.99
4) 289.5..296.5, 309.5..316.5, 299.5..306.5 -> 0.97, 0.99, 1.005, 0.99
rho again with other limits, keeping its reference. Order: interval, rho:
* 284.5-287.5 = -0.020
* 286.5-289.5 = -0.031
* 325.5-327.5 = -0.001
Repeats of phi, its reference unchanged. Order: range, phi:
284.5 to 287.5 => 0.001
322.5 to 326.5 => 0.004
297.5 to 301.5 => 0.047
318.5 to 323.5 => 0.006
